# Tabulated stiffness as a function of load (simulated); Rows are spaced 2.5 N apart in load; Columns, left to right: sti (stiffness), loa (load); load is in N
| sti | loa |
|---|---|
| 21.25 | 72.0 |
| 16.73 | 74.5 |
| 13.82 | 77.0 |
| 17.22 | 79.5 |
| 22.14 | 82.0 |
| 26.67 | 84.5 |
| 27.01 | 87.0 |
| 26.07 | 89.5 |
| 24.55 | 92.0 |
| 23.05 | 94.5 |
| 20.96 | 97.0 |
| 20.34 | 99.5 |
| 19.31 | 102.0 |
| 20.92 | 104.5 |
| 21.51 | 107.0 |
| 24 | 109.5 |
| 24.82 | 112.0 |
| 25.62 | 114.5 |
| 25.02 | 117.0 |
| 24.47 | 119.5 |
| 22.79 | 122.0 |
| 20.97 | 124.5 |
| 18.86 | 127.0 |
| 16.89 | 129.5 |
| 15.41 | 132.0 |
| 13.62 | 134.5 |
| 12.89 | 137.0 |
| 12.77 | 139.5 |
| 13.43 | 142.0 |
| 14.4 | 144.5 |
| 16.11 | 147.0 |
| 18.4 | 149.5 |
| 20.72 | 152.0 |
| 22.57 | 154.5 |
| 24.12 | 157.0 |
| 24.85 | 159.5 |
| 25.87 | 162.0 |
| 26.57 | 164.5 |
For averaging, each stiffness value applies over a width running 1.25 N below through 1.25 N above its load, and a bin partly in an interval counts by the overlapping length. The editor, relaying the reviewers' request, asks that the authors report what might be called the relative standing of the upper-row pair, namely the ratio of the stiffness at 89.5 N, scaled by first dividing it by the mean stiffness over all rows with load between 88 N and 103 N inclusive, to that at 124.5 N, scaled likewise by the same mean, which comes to 1.24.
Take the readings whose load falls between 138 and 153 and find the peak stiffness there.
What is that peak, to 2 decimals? 20.72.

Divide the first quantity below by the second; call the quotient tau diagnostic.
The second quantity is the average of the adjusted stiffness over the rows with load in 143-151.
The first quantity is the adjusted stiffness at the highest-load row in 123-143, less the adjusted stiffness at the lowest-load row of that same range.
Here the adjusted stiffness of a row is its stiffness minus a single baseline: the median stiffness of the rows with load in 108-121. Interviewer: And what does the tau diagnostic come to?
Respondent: 0.9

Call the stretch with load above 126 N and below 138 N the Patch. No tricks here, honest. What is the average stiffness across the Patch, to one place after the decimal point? 15.5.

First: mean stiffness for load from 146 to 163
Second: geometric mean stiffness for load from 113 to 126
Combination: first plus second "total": 45.5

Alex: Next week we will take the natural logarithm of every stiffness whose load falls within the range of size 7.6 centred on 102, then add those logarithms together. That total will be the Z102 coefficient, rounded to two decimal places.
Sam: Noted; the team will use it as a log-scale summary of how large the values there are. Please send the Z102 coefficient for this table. 9.01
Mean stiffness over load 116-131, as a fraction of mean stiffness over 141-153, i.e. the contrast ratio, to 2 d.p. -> 1.29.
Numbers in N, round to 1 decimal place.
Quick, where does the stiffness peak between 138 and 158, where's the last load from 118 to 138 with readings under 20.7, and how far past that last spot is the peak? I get 20.0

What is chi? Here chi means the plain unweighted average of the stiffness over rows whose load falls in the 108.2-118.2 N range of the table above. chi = 25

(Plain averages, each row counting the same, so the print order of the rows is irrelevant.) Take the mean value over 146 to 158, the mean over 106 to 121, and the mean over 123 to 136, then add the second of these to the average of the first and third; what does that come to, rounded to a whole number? 43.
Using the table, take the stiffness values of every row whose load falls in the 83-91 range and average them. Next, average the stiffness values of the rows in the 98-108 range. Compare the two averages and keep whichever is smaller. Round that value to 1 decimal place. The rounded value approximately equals 20.5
